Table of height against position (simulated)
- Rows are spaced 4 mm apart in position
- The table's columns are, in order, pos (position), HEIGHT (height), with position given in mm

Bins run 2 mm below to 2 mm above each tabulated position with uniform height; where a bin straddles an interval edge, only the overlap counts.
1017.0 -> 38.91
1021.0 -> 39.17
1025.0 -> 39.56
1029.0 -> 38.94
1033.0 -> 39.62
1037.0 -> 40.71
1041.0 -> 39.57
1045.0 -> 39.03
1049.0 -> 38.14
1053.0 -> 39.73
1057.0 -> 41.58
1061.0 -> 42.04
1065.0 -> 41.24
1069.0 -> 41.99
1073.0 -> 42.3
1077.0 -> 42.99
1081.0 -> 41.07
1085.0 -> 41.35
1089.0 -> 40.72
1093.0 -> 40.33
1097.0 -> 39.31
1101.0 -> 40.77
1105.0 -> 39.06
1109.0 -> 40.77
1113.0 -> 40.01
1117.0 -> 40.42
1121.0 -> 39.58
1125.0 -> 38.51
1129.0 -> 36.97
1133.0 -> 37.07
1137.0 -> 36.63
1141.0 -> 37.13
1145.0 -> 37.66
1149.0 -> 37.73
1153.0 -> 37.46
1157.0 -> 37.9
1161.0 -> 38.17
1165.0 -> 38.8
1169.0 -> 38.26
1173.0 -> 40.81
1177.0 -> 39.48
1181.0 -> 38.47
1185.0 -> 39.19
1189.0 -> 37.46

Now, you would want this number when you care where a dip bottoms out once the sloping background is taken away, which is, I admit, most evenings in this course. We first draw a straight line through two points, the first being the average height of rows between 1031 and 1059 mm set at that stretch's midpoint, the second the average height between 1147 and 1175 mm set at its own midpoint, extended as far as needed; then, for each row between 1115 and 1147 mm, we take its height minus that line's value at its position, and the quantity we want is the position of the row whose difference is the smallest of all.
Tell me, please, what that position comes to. 1137.0 mm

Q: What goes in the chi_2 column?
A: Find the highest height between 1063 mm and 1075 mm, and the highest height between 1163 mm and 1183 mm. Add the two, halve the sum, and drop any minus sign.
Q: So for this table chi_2 41.6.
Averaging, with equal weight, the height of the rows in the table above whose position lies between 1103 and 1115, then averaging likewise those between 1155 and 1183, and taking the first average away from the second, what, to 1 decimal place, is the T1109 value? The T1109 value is -1.1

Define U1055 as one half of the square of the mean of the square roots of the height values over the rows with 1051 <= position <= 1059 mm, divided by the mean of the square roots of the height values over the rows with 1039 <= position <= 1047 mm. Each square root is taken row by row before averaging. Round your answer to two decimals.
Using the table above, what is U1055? 3.24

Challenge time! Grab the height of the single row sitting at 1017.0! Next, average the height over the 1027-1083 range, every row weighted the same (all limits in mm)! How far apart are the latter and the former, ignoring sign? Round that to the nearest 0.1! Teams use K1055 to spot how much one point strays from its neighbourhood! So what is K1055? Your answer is 1.7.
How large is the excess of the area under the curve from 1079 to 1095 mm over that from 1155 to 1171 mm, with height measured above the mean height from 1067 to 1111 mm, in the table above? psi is 41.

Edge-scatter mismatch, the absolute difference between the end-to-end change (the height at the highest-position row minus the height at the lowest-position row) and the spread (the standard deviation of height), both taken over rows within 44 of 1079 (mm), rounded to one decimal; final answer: 2.3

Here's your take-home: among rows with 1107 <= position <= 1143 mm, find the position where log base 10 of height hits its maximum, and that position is 1109.0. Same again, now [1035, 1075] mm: 1073.0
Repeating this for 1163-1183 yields 1173.0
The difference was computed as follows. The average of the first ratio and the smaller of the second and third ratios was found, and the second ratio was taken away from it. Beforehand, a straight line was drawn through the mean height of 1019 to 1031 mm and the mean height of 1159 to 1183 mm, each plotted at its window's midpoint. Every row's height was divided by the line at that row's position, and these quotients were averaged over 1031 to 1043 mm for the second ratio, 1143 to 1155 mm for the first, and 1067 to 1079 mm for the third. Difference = -0.028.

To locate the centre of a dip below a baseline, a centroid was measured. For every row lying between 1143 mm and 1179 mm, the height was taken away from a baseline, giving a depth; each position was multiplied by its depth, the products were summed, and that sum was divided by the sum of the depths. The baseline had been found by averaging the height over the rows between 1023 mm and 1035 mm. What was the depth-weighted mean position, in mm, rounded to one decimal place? 1151.6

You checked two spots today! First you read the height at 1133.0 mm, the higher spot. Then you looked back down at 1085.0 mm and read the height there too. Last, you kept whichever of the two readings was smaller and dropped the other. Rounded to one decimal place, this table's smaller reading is 37.1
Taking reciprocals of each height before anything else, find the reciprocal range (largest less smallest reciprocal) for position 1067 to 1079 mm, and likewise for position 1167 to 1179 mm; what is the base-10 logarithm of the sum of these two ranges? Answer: -2.66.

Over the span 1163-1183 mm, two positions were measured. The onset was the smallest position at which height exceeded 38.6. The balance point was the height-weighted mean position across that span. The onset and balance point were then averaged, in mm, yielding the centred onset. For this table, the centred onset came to 1169.0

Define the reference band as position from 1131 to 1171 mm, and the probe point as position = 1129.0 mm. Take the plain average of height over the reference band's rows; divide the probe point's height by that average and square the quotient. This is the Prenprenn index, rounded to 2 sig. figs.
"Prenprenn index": 0.96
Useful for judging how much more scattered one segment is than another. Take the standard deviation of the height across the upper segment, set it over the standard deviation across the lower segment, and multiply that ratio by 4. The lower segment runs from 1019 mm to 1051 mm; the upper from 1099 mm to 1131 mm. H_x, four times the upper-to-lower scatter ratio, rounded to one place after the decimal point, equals 7.1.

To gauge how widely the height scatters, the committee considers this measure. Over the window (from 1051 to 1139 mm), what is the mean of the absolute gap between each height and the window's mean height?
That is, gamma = 1.36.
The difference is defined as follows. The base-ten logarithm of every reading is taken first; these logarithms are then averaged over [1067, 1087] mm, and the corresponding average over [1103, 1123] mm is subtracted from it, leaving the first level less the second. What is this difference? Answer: 0.021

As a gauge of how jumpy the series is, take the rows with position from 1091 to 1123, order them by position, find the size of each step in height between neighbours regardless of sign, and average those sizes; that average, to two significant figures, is 1.1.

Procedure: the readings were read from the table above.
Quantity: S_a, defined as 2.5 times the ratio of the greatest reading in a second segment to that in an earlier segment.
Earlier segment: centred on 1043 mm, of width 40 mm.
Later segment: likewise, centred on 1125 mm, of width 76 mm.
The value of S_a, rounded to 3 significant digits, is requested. 2.42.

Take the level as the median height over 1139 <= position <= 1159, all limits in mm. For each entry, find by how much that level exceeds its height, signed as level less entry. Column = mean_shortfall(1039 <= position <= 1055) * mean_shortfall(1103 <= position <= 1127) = 3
